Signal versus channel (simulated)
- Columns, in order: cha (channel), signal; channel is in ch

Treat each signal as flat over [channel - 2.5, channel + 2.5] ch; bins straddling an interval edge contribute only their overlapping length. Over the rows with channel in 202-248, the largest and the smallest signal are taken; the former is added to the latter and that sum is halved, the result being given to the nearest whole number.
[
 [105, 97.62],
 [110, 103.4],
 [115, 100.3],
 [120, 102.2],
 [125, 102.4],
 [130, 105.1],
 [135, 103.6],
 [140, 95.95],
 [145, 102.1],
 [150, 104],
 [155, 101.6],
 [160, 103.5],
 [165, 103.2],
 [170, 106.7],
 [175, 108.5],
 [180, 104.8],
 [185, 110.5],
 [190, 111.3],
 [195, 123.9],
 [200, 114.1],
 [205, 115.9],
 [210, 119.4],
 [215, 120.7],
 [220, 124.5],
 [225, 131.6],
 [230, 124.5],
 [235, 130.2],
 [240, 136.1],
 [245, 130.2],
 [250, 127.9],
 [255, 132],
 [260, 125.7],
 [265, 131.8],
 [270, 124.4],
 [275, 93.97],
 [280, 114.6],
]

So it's 126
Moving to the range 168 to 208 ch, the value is 114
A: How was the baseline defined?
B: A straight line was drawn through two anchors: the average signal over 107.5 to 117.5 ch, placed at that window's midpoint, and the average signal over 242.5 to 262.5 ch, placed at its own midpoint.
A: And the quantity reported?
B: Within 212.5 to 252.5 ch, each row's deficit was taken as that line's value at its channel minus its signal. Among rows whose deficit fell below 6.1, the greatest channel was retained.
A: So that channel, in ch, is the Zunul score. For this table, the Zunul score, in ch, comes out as 250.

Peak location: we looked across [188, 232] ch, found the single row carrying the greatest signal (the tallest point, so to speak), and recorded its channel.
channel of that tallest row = 225 ch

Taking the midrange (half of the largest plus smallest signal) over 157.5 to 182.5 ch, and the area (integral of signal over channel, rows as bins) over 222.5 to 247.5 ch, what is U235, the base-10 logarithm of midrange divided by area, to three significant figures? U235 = -1.49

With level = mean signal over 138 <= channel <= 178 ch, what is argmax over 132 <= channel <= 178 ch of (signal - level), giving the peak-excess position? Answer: 175 ch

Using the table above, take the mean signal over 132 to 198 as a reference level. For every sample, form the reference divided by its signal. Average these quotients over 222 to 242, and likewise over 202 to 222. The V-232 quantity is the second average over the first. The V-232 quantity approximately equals 1.09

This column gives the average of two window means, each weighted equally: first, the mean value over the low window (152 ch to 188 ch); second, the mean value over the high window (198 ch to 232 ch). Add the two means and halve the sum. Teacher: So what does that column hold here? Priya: 114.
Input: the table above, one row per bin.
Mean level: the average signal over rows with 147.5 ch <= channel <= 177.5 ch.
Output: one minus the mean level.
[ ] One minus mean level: -103.6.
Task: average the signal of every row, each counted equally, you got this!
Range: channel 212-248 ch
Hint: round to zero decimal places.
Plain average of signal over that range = 128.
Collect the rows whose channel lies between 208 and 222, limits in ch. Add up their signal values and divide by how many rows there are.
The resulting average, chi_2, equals 122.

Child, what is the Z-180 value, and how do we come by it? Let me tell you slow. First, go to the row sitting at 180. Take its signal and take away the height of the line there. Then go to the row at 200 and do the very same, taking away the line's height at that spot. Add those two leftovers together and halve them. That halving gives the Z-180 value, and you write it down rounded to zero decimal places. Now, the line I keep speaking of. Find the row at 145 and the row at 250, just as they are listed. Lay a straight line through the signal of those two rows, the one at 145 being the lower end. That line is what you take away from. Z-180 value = -4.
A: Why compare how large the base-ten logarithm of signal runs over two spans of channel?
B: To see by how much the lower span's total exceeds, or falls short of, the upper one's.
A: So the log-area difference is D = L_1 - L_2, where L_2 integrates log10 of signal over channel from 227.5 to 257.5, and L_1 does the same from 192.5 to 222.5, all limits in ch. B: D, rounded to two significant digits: -1.1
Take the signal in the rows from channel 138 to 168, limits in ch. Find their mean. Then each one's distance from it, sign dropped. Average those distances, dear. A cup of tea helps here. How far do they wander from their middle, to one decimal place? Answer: 2.0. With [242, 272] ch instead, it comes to 2.7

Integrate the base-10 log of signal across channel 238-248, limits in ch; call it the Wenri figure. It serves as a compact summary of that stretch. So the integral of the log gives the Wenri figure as 21.2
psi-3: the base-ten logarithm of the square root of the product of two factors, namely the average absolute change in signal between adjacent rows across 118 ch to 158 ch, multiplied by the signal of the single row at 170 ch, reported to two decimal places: 1.27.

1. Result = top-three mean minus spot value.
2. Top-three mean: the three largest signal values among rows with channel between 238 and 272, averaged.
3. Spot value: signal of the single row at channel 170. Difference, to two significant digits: 27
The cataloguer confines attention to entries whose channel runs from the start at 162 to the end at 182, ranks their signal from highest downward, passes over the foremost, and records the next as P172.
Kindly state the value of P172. 106.7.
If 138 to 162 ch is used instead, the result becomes 103.5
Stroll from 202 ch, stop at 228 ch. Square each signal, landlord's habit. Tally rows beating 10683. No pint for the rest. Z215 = 5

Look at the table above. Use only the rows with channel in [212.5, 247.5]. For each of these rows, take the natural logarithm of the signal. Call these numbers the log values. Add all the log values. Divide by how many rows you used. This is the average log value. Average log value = 4.85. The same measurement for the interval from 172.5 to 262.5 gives 4.80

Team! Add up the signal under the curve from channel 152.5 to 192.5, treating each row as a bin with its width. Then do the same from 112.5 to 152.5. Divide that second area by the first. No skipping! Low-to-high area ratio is 0.959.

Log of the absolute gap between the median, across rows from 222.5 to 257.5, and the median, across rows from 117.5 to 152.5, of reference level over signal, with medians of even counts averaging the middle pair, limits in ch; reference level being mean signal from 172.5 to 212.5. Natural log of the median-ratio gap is -1.4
